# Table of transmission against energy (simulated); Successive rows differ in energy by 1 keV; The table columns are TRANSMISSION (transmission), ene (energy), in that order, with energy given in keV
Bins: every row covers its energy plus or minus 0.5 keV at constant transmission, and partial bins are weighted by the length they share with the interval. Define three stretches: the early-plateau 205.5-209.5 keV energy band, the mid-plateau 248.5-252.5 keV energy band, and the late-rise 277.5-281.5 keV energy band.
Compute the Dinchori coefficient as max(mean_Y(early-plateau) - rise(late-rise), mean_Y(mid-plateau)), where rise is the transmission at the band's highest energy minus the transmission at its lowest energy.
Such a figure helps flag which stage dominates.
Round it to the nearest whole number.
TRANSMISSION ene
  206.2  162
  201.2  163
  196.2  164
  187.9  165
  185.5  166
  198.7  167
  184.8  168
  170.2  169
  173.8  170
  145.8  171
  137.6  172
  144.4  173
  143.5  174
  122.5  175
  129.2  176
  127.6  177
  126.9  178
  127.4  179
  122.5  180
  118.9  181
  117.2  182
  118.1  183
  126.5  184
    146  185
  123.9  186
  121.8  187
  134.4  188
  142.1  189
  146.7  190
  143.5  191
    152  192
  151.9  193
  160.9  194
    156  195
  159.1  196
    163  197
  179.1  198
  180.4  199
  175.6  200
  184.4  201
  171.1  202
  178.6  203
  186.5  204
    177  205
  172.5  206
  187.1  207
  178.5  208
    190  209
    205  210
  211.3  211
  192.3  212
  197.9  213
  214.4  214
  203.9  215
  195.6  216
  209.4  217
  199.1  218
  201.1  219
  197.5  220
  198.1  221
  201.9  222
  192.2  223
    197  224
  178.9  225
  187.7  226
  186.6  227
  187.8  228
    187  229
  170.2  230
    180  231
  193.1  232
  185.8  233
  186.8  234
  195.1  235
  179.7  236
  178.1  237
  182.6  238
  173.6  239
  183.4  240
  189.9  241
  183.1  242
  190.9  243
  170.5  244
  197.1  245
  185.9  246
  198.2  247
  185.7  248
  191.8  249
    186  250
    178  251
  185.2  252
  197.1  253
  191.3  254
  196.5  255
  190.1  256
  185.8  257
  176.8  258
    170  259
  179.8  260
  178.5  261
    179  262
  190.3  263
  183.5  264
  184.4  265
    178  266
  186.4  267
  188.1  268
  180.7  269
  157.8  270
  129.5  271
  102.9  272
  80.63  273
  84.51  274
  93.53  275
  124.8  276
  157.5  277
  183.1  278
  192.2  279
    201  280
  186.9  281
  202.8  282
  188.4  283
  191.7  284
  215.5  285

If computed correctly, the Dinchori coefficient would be 185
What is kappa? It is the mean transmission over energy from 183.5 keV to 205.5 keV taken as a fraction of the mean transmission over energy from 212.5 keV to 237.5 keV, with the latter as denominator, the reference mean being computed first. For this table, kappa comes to 0.82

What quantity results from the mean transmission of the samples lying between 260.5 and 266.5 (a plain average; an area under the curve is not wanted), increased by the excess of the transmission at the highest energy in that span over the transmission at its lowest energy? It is 182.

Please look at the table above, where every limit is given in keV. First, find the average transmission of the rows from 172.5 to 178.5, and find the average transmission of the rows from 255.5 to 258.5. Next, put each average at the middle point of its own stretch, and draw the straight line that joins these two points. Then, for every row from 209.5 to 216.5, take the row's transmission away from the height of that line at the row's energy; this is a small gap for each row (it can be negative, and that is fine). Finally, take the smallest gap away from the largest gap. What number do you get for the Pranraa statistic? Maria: 20.8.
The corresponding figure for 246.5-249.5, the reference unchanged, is 13.1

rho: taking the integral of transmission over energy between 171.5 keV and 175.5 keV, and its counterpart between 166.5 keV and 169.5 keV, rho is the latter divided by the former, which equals 1.0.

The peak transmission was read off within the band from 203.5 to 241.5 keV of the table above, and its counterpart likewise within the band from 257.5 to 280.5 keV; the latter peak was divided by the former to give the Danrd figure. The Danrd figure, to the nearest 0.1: 0.9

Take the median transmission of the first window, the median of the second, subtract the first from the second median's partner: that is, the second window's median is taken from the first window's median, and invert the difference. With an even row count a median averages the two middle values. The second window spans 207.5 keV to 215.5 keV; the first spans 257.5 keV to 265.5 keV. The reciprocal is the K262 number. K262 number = 0.0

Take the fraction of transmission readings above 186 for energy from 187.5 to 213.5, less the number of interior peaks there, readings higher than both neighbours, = -8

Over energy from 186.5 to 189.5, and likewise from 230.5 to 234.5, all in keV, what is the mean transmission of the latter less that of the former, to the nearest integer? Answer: 54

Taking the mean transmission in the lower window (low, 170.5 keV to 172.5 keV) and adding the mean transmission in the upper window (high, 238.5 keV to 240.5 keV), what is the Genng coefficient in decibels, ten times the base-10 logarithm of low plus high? 25.1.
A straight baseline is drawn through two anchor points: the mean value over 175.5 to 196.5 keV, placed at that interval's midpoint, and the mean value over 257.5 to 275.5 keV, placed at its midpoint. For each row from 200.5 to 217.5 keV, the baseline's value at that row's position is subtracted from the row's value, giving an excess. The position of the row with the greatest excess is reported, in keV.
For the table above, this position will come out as 214 keV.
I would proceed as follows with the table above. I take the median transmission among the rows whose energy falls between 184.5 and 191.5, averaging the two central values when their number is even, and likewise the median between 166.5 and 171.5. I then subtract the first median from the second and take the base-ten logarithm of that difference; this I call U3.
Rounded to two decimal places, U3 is 1.50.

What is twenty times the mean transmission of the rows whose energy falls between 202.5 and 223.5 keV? 3895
